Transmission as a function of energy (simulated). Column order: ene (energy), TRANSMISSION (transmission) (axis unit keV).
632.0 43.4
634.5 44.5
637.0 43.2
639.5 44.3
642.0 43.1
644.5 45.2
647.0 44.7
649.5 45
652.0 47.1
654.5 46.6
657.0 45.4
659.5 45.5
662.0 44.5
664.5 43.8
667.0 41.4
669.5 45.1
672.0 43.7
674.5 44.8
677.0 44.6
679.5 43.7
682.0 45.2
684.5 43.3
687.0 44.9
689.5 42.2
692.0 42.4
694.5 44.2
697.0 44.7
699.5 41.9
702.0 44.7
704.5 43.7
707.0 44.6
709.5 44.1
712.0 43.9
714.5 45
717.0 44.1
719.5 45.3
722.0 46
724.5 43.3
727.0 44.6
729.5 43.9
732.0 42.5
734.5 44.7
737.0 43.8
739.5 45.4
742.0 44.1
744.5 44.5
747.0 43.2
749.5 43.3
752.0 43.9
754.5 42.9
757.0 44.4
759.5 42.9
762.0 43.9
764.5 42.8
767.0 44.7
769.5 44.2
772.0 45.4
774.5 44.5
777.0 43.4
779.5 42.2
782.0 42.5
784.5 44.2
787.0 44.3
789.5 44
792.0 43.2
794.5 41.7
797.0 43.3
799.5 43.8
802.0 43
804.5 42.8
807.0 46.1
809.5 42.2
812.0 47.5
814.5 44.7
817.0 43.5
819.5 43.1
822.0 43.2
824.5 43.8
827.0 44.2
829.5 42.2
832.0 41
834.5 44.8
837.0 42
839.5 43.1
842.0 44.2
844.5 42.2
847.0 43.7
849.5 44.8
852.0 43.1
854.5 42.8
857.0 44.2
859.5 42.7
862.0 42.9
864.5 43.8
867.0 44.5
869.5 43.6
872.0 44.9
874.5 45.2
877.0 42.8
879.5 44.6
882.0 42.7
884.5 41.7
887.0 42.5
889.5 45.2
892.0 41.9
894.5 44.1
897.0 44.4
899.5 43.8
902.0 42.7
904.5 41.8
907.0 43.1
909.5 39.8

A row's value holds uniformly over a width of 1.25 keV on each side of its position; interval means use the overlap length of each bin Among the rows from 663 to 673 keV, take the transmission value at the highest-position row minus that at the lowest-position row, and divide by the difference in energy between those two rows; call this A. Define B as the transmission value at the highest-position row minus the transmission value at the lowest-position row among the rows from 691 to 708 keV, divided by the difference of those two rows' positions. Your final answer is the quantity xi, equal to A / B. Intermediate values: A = -0.01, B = 0.15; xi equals -0.1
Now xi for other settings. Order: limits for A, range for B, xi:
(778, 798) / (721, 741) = -1.8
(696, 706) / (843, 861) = -4.0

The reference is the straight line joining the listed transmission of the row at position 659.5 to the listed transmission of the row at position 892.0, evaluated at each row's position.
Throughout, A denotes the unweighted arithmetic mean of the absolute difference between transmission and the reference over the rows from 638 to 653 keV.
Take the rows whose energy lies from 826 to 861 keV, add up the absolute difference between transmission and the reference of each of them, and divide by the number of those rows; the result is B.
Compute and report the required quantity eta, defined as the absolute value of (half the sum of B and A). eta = 1.20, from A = 1.31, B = 1.1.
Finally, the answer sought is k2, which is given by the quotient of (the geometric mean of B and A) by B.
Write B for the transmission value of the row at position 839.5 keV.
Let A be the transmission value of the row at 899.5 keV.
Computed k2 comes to 1.01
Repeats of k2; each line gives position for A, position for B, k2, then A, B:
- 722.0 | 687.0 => 1.01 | 46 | 44.9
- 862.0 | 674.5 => 0.98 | 42.9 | 44.8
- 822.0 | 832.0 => 1.03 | 43.2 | 41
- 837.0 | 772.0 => 0.96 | 42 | 45.4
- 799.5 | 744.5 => 0.99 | 43.8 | 44.5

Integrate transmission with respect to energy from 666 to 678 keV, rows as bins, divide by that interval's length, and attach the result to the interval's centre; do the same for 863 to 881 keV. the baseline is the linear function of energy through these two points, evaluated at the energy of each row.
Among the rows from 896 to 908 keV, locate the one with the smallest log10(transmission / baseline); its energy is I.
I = 904.5 keV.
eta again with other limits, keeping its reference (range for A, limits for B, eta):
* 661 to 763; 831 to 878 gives 1.14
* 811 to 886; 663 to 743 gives 1.16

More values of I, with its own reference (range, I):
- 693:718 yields 699.5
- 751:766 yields 764.5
